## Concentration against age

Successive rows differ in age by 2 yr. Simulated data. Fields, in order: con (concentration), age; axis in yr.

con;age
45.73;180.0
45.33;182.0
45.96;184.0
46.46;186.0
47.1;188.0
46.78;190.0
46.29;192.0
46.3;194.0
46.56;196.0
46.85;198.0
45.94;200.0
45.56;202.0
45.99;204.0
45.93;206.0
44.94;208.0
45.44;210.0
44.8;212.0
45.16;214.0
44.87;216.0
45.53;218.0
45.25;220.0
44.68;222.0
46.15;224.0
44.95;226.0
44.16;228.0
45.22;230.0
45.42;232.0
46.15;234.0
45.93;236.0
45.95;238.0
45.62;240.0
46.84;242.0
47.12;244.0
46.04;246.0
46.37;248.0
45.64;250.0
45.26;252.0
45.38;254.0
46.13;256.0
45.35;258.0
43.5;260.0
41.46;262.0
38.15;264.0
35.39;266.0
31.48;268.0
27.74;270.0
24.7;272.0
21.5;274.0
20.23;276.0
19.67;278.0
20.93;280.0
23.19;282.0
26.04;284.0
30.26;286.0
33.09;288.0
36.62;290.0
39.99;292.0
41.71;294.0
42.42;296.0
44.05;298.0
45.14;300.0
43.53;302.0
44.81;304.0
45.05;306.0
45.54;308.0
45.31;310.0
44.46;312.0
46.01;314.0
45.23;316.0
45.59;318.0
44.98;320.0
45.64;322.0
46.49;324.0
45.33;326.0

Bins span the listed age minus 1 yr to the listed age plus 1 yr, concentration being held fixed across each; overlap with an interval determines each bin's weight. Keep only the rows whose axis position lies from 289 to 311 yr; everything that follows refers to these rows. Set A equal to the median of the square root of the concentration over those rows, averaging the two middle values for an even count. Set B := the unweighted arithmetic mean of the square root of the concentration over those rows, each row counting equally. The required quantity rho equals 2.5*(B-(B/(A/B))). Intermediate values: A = 6.64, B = 6.56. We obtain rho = 0.185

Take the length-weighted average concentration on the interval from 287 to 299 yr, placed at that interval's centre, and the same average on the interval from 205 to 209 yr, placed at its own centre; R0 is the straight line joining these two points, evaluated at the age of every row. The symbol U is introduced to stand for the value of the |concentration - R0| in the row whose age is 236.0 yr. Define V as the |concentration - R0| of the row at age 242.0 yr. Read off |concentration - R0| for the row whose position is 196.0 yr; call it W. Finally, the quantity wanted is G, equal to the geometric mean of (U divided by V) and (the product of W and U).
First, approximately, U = 2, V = 3.8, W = 0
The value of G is 0.8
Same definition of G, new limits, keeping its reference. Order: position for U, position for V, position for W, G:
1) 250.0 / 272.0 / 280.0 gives 3.4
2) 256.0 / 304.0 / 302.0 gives 3.5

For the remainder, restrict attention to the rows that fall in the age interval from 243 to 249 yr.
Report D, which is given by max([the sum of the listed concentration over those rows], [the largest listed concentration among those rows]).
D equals 140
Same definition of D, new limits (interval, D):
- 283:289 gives 89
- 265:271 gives 95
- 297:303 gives 133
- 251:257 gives 137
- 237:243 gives 138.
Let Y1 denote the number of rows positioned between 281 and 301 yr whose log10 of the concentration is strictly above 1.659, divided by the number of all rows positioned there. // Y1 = 0.00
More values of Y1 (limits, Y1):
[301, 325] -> 0.25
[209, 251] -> 0.48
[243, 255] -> 0.67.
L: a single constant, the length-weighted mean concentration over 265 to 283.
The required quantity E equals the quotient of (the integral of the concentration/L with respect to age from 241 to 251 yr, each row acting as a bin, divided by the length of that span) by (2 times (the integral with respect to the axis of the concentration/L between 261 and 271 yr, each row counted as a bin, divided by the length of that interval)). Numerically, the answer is 0.7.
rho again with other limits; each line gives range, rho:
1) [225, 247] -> 0.031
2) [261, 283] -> -0.645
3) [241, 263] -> 0.052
